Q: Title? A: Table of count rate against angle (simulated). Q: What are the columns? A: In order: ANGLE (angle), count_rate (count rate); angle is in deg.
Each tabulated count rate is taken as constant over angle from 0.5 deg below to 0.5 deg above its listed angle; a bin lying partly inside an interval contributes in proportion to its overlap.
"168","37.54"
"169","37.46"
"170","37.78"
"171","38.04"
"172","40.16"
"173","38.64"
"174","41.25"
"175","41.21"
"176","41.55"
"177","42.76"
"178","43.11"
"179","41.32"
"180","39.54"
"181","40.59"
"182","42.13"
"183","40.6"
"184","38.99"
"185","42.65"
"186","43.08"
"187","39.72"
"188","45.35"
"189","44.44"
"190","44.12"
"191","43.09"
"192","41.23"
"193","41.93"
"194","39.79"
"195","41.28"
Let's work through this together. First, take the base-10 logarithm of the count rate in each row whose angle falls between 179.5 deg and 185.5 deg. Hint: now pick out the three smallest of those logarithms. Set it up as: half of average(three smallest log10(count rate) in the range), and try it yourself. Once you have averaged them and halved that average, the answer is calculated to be 0.799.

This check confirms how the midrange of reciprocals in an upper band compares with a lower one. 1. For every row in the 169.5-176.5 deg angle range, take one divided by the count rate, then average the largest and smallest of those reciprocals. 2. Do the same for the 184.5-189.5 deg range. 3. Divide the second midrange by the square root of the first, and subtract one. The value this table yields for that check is -0.851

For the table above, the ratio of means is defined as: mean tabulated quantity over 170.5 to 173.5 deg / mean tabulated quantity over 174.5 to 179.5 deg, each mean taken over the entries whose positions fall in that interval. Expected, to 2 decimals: 0.93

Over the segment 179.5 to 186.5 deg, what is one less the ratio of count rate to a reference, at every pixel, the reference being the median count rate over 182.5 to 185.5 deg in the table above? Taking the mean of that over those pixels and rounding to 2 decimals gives -0.01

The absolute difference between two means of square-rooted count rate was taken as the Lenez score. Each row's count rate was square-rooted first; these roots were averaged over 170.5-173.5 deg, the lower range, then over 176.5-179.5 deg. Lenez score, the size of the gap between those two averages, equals 0.27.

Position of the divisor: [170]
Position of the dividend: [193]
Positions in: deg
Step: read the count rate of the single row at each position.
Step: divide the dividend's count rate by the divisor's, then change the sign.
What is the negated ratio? -1.11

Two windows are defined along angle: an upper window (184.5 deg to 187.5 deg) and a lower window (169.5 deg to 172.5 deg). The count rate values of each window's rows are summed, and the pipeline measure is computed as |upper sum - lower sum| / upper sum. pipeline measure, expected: 0.075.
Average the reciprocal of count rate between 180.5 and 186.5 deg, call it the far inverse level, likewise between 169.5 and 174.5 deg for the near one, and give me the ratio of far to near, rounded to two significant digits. 0.95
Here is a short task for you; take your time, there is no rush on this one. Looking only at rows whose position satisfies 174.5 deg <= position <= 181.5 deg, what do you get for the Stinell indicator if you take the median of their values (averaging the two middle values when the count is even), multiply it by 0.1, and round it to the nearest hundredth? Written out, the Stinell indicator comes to 4.13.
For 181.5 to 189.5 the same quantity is 4.24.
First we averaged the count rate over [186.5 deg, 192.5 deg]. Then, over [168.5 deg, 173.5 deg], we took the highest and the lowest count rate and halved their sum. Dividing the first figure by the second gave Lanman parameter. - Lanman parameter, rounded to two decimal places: 1.11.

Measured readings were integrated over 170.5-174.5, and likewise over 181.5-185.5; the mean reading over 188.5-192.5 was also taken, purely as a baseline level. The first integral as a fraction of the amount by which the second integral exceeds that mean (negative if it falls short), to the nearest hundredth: 1.30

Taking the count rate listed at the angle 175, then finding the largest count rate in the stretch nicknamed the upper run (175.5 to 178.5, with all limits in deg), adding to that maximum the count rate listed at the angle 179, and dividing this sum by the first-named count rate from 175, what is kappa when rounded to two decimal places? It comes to 2.05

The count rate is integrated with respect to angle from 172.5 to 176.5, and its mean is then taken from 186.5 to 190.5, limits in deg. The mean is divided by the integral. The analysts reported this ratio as 0.267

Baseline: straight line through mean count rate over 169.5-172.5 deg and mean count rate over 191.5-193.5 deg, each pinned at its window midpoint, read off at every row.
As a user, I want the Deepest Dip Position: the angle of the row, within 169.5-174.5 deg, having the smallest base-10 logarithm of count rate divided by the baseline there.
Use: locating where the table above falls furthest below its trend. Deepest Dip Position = 170 deg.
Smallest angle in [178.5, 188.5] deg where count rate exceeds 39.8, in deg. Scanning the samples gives 179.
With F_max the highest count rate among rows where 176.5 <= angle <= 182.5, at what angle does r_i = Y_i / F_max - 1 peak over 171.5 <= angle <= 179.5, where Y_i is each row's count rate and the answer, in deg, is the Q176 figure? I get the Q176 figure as 178 deg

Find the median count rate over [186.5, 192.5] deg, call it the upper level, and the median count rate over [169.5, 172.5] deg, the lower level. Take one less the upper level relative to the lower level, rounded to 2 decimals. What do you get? -0.15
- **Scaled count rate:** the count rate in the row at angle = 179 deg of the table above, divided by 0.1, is 413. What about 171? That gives 380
